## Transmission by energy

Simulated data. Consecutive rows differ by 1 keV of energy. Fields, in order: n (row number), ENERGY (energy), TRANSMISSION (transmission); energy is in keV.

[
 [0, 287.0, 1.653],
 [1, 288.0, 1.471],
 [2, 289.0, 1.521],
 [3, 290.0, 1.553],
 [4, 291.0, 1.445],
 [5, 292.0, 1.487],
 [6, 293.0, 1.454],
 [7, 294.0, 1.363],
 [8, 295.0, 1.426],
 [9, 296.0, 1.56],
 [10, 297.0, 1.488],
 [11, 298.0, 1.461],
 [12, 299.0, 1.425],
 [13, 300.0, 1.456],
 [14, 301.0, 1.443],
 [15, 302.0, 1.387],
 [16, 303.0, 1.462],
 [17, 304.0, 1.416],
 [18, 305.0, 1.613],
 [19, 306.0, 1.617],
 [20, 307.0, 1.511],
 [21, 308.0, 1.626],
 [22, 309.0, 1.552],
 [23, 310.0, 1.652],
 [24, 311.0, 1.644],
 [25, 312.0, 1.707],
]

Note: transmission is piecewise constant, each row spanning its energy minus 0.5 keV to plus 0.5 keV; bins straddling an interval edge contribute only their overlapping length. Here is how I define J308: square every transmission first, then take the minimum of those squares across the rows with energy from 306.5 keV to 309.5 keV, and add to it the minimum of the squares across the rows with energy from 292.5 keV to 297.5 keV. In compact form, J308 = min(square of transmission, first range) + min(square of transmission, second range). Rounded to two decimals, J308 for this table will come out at 4.14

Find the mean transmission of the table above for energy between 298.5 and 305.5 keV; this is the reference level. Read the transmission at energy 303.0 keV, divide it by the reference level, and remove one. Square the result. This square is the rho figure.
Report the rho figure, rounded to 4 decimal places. 0.0000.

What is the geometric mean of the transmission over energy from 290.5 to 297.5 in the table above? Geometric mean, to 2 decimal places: 1.46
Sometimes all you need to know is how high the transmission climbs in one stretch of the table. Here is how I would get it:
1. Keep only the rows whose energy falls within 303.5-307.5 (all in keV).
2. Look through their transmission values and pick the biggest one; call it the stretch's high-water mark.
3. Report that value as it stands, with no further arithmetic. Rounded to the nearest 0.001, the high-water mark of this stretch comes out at 1.617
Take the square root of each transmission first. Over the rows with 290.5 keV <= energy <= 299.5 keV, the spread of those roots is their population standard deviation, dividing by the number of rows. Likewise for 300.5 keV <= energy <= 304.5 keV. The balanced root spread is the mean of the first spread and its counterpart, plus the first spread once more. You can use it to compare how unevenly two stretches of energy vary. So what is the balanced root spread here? 0.038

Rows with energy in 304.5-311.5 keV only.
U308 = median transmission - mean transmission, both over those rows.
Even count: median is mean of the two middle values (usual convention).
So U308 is 0.015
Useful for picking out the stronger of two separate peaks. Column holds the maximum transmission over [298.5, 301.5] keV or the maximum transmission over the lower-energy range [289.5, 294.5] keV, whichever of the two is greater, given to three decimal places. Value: 1.553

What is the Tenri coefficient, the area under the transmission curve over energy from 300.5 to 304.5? 5.71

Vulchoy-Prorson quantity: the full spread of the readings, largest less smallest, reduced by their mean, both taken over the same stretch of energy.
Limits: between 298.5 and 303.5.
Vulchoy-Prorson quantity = -1.36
